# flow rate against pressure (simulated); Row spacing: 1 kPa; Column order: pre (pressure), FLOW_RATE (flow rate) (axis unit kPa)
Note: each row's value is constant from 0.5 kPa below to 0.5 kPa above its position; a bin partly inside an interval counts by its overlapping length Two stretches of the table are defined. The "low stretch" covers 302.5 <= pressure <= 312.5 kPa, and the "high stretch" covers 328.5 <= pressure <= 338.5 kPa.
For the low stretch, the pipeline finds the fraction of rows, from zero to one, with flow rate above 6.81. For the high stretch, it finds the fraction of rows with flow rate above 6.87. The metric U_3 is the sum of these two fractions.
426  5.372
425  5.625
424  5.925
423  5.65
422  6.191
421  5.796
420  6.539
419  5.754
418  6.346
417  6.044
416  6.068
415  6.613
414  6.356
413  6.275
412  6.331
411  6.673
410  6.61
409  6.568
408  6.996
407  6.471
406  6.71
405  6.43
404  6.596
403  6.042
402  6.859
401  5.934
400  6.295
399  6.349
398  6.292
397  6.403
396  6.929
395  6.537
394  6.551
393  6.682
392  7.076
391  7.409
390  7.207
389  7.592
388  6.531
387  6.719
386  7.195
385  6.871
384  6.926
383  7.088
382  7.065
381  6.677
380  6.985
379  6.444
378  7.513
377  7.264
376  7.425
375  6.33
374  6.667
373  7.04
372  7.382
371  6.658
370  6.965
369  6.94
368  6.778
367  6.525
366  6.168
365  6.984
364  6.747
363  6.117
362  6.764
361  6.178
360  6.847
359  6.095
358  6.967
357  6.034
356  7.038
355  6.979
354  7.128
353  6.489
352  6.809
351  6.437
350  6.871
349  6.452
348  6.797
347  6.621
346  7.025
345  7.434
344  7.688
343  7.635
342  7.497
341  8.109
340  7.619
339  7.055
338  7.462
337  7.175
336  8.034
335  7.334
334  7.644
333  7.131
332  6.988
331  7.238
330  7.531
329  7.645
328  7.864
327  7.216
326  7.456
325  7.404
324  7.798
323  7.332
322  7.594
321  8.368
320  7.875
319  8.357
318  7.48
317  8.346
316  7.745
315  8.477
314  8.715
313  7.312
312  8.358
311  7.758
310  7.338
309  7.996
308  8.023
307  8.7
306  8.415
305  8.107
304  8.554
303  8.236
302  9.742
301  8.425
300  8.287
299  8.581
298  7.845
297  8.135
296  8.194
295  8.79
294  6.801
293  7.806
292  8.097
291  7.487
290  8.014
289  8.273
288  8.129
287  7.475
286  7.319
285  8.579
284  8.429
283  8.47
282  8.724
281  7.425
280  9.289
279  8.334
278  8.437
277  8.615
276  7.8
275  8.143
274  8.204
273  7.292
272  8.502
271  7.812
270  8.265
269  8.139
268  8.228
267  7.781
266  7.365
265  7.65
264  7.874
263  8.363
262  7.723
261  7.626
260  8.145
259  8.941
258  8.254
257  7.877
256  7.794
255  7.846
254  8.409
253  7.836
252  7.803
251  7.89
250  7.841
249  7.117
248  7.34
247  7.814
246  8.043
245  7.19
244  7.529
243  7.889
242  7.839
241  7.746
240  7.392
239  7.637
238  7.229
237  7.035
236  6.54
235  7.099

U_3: 2.0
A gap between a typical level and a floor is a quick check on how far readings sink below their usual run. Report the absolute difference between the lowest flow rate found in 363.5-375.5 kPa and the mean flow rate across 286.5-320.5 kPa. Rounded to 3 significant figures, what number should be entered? 1.95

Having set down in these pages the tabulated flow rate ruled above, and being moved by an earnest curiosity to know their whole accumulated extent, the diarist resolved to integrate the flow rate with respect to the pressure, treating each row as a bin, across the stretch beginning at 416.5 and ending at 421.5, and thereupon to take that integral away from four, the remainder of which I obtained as -26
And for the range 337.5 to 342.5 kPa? -34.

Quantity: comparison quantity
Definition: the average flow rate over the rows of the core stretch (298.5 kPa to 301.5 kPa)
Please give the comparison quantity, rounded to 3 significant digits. 8.43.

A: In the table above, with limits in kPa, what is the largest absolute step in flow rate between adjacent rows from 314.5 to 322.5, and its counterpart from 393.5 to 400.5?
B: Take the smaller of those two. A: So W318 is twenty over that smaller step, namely 38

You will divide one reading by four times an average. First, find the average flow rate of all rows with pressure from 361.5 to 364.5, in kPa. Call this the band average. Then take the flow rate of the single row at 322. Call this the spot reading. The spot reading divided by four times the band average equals 0.29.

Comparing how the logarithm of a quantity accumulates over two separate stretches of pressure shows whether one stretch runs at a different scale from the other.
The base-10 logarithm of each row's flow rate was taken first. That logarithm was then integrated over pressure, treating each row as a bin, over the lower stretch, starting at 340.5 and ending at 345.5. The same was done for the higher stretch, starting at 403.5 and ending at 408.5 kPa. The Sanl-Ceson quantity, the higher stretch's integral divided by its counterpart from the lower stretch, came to 0.93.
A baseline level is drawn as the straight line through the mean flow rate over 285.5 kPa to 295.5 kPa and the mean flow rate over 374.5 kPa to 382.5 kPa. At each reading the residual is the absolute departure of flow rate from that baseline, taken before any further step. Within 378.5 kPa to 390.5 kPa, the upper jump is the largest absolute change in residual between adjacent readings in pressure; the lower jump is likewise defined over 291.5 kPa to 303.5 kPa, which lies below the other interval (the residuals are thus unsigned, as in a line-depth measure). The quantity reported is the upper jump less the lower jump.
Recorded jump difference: -1.0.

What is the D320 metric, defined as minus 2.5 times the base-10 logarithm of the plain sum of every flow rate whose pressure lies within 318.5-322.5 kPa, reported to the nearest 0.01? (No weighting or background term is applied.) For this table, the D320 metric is -3.77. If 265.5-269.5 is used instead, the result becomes -3.75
